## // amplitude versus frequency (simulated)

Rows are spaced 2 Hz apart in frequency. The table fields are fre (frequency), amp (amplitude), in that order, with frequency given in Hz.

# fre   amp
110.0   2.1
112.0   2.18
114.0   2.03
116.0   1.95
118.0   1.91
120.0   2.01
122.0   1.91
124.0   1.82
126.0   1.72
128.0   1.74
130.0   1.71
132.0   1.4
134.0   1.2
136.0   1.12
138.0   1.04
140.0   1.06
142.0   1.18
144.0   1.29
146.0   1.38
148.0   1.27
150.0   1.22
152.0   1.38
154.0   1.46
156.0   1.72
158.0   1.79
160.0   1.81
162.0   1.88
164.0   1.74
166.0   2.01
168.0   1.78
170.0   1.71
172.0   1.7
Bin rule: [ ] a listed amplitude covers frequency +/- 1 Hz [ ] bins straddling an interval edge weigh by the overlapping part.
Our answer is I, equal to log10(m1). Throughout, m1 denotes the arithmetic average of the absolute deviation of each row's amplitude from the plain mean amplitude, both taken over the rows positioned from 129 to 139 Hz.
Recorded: -0.68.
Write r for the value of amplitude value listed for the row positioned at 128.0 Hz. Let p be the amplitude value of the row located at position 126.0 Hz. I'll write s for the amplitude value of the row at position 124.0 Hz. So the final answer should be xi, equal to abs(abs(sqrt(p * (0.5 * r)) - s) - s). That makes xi 1.22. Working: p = 1.72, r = 1.74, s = 1.82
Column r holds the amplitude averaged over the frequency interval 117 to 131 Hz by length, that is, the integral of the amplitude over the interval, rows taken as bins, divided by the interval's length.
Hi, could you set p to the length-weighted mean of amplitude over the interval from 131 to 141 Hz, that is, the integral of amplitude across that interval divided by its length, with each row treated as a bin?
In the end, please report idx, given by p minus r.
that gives -0.7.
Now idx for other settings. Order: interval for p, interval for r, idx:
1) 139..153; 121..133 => -0.5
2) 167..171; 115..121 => -0.2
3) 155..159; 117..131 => -0.1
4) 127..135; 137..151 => 0.3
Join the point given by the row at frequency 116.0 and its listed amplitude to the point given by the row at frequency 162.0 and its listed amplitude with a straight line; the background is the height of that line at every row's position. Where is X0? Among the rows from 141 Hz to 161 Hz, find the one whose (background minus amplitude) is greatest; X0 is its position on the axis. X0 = 142.0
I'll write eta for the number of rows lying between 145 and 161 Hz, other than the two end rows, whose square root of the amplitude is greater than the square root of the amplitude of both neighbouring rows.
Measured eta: 0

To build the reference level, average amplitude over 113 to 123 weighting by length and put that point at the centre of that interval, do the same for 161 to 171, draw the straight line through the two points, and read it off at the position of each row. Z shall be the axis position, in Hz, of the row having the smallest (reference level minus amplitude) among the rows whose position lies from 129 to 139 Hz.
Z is 130.0 Hz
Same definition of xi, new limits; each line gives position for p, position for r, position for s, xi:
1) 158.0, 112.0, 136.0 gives 0.84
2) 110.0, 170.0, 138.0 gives 0.74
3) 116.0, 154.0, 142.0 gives 1.17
